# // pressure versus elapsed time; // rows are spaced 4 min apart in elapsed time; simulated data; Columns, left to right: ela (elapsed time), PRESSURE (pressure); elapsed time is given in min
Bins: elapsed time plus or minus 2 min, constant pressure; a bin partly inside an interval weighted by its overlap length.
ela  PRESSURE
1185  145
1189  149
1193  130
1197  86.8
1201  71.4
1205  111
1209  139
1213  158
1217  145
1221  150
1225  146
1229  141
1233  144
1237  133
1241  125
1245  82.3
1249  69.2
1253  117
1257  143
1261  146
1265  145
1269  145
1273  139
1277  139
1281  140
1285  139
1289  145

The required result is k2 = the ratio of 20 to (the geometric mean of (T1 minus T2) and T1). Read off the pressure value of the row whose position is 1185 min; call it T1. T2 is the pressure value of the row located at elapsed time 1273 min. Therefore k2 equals 0.68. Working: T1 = 145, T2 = 139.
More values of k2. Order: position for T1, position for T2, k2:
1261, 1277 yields 0.63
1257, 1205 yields 0.30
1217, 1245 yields 0.21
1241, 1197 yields 0.29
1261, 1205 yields 0.28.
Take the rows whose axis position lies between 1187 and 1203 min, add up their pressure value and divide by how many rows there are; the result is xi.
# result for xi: 109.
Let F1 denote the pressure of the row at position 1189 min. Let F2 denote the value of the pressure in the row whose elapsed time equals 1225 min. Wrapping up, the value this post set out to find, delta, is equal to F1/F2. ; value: 1.02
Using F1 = 149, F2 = 146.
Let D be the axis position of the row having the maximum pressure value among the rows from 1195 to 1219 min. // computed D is 1213 min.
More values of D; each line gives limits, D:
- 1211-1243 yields 1213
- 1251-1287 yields 1261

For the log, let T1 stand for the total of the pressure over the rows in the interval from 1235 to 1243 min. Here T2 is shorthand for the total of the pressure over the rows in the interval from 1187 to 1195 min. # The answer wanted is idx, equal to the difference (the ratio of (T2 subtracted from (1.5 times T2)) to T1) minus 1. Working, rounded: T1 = 258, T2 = 279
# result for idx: -0.46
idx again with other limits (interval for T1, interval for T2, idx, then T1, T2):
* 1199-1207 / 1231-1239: -0.24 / 182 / 277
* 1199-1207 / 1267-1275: -0.22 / 182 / 284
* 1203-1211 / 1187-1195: -0.44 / 250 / 279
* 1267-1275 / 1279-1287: -0.51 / 284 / 279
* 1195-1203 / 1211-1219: -0.04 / 158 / 303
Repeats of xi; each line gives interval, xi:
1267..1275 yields 142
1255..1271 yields 145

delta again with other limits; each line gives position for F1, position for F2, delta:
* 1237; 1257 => 0.93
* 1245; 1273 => 0.59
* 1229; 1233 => 0.98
